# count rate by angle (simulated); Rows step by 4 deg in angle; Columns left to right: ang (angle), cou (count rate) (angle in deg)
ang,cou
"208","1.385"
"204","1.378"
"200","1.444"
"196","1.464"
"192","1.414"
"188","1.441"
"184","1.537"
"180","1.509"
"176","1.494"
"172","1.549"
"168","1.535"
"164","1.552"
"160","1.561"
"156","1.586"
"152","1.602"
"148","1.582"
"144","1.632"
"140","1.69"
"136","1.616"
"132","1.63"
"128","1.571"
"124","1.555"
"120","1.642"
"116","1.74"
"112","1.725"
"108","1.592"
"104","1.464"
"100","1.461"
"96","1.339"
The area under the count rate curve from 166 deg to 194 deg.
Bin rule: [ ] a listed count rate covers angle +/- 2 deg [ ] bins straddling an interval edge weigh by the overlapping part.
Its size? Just 41.9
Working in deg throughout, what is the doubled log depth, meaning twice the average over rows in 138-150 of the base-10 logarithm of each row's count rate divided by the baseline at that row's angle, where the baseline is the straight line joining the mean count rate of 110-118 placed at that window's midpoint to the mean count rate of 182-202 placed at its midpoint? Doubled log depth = 0.0034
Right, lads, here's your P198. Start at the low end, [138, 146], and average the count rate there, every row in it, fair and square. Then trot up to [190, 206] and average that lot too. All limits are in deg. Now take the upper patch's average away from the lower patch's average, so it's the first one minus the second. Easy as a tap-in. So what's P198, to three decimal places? 0.236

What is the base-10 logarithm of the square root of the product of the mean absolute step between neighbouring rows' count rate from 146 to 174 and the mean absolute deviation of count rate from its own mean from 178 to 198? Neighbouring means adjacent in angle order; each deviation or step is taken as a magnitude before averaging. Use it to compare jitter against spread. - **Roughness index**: -1.59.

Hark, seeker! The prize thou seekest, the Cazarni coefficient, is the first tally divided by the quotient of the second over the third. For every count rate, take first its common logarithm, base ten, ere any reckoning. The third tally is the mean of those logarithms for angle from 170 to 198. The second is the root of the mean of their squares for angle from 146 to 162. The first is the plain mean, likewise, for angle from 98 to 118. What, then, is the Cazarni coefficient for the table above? 0.174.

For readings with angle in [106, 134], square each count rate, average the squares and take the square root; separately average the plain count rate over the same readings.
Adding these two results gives 3.27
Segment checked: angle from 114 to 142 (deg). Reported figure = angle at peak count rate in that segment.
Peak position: 116 deg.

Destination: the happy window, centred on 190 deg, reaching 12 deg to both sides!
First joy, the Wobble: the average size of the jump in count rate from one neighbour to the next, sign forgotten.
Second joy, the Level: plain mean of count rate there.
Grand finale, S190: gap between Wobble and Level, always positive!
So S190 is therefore 1.42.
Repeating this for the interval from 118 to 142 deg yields 1.57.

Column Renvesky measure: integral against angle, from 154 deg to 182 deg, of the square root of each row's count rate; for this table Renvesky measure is 34.76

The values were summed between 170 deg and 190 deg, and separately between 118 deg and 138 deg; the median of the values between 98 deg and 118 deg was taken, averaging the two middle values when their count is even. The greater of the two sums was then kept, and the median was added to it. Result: 9.61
